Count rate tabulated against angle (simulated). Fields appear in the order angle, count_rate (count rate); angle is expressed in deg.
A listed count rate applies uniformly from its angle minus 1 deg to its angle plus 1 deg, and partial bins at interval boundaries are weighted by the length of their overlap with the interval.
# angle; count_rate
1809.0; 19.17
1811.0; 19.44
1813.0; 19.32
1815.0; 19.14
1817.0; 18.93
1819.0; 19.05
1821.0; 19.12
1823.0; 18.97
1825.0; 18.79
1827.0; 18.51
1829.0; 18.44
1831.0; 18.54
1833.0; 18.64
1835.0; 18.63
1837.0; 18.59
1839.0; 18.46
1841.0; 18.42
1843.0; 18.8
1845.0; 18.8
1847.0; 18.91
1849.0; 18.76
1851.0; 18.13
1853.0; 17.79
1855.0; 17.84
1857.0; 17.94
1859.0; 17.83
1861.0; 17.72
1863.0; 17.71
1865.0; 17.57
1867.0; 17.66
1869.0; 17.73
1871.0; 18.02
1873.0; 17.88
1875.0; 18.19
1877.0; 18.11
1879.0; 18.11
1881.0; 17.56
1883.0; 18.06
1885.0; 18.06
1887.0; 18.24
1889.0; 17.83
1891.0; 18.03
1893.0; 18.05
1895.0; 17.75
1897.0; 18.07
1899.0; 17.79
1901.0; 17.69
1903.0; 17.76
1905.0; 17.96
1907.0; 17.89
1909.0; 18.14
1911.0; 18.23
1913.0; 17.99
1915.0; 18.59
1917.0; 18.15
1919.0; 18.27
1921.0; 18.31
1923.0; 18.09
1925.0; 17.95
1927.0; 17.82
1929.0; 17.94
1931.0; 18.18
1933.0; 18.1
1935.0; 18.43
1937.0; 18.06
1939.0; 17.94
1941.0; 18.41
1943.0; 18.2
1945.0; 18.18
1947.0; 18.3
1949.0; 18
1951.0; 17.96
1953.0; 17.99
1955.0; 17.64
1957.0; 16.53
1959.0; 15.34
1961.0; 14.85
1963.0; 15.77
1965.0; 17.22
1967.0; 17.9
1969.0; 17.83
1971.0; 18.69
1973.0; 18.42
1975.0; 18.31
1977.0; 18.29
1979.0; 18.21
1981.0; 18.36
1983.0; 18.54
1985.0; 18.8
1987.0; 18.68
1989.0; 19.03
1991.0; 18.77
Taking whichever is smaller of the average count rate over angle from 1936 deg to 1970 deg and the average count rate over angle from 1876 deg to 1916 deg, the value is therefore 17.4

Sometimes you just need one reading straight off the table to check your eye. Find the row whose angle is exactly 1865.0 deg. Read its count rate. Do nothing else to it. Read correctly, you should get 17.57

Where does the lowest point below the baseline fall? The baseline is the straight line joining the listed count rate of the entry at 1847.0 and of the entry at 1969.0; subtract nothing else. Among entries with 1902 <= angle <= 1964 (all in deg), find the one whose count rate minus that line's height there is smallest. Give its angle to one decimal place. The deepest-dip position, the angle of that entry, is 1961.0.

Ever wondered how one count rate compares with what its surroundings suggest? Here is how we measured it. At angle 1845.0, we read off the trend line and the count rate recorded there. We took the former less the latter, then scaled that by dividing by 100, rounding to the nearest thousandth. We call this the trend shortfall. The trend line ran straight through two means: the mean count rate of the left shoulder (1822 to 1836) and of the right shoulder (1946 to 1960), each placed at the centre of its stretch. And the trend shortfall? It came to -0.003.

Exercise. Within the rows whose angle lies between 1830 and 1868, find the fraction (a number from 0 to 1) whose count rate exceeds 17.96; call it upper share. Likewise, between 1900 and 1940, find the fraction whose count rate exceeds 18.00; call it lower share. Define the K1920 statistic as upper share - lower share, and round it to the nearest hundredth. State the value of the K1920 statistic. 0.03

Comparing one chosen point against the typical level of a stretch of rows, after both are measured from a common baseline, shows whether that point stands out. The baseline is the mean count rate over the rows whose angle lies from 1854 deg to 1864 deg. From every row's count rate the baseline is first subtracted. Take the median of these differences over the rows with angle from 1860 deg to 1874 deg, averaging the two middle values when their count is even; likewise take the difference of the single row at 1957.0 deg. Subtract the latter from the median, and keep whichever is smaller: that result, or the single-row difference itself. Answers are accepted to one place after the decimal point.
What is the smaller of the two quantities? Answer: -1.3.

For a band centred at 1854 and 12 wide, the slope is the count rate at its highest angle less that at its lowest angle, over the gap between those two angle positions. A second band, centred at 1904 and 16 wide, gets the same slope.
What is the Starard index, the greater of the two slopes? 0.01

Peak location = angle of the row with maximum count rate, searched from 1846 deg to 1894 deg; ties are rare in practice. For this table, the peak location 1847.0 deg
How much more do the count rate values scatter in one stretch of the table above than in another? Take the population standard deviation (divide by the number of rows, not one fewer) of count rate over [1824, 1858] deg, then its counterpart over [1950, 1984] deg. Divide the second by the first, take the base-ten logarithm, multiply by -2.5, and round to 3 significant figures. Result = -1.33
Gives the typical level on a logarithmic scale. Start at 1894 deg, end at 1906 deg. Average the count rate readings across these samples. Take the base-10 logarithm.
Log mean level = 1.25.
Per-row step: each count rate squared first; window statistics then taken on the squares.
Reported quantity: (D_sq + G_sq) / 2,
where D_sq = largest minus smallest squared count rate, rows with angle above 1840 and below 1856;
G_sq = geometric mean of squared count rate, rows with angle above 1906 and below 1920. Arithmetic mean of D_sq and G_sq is 186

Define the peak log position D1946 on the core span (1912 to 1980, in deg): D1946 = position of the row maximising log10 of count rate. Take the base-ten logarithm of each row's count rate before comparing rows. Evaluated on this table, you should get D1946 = 1971.0 deg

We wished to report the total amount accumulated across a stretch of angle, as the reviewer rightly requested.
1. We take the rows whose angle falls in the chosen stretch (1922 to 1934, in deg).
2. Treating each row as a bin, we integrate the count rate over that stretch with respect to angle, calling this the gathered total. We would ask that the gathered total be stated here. 216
